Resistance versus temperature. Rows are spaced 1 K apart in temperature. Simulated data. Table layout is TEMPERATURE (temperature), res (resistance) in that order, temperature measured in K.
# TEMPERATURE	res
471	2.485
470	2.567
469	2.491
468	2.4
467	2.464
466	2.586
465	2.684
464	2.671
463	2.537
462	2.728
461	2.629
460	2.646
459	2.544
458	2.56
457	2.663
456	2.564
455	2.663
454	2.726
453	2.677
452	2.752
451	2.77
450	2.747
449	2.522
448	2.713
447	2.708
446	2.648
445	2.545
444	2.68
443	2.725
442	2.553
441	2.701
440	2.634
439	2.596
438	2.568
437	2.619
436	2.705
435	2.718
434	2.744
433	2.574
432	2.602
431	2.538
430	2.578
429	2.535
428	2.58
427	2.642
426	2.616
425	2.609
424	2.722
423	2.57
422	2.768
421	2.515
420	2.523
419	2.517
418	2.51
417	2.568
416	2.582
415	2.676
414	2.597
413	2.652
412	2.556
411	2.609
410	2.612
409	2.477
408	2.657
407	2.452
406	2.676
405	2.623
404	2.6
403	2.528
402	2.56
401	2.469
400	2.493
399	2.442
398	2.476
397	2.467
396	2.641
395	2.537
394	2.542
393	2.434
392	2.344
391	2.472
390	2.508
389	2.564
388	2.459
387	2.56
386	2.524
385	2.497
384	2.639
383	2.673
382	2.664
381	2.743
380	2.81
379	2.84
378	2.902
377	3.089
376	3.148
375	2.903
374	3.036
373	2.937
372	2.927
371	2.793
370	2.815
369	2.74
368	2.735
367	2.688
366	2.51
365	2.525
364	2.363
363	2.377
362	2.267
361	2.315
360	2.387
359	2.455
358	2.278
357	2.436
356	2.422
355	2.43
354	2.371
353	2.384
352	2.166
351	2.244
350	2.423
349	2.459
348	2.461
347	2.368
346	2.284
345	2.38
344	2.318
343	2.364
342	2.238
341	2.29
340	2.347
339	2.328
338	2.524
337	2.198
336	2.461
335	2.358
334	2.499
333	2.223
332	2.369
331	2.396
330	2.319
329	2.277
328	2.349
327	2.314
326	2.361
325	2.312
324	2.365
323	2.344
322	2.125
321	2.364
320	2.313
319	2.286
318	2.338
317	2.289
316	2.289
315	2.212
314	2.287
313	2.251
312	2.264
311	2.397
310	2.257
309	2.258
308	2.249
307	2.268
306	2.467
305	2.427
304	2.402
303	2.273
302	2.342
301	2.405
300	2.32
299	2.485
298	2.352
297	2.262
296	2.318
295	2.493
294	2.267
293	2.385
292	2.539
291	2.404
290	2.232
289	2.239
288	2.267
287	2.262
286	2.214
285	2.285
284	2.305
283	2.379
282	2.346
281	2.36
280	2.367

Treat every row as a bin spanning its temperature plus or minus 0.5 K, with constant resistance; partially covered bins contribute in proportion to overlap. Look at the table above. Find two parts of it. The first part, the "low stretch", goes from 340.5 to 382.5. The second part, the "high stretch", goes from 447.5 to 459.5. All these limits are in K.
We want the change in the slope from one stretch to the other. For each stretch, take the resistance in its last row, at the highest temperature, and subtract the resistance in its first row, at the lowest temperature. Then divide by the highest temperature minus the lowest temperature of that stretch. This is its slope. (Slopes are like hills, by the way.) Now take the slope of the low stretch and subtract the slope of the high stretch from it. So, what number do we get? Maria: 0.02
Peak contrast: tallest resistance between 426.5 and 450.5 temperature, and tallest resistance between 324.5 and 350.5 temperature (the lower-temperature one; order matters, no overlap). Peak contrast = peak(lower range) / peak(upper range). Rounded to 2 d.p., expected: 0.92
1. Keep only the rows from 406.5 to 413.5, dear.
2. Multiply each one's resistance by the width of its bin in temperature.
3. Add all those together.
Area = 18.0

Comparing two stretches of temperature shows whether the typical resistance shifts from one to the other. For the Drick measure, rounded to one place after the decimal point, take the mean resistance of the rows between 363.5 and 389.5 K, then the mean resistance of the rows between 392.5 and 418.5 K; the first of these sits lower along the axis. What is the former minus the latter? 0.2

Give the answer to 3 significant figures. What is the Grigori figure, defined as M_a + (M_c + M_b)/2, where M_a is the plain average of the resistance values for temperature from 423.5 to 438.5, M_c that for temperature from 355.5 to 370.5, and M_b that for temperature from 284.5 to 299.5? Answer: 5.03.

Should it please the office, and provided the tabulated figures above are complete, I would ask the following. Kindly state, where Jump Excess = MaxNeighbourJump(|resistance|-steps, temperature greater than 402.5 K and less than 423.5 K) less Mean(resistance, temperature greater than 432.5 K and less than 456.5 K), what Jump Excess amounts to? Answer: -2.41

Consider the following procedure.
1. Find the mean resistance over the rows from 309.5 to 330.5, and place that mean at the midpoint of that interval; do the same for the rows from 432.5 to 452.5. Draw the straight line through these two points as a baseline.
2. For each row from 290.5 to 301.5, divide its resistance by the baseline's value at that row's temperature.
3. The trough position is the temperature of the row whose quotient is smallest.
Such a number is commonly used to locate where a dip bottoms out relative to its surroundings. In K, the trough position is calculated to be 297 K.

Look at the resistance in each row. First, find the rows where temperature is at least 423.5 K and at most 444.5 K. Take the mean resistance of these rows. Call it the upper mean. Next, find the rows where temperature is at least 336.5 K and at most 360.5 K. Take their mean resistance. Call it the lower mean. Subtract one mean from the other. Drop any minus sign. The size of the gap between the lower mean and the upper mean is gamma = 0.27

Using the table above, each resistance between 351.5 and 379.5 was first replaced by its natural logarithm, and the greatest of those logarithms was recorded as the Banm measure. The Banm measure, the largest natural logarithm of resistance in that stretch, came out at 1.15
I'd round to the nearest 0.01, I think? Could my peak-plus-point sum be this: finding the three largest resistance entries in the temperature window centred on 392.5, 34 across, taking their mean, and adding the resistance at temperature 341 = 5.34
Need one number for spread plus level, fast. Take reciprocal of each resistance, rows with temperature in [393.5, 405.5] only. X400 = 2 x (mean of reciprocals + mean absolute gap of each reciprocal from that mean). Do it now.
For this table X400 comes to 0.81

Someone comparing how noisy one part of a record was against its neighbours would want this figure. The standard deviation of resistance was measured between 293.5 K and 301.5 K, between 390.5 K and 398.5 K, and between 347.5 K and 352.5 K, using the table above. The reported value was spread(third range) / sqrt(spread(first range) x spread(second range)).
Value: 1.5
